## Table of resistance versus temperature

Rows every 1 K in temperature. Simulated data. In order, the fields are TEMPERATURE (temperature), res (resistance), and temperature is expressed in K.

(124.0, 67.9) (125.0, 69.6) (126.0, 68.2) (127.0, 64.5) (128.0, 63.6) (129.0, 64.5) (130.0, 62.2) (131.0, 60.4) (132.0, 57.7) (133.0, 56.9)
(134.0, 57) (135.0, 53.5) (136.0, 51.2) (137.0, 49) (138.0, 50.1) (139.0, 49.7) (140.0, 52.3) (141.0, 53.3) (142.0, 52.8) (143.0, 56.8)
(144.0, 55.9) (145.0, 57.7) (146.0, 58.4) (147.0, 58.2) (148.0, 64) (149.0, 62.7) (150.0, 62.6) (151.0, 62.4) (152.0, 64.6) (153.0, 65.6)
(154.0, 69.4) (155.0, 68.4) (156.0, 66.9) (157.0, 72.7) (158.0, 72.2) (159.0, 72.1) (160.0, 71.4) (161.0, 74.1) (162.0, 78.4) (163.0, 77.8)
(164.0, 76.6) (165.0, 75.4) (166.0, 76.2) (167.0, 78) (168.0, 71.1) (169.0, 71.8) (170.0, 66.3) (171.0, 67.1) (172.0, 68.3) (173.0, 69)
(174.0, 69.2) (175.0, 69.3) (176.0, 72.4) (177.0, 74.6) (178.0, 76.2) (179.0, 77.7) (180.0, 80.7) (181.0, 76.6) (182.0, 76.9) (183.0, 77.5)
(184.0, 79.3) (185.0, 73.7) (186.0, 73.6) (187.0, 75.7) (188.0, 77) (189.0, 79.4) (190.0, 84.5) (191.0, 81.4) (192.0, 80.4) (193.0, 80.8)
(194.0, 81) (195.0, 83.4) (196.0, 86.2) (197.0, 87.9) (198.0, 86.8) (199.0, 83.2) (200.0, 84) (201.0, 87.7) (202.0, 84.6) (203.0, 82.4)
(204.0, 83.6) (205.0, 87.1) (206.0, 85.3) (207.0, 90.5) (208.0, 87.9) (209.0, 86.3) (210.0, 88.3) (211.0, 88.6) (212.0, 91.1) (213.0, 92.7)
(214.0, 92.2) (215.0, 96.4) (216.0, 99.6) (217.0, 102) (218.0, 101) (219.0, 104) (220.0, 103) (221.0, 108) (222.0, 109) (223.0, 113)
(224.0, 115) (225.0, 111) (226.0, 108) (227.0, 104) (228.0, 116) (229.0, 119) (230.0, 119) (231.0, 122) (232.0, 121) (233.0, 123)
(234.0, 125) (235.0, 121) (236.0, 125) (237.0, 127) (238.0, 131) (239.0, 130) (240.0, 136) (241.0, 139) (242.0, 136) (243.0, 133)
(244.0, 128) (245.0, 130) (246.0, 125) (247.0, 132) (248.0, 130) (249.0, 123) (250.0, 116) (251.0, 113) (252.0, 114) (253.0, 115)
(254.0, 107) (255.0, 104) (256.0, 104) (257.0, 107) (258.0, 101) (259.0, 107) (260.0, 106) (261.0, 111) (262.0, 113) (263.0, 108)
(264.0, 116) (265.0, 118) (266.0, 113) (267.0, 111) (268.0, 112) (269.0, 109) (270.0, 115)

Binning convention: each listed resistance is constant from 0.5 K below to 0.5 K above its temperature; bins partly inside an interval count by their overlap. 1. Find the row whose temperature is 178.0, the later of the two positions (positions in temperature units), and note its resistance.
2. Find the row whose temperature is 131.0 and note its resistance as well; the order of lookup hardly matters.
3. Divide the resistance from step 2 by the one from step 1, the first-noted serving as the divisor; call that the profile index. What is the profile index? 0.8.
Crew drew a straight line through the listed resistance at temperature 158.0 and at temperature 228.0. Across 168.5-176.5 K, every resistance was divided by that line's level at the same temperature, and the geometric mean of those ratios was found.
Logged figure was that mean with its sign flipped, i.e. -0.851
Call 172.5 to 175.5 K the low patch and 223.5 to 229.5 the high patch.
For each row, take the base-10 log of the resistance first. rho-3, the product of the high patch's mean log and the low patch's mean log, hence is 3.77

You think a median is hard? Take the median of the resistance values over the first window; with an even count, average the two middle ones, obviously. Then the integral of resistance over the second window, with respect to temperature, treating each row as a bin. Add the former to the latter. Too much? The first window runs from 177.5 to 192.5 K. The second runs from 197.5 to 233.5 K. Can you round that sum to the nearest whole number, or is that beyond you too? 3654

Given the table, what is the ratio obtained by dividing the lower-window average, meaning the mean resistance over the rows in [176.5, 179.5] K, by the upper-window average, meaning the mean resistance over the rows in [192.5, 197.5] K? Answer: 0.91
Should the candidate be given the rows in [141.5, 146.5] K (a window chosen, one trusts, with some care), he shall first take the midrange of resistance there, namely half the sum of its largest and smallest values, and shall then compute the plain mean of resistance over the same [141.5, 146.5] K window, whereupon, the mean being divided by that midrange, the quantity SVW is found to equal 1.01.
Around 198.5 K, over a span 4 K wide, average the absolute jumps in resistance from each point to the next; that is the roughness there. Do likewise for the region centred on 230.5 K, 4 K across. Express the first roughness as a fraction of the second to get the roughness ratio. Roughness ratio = 1.4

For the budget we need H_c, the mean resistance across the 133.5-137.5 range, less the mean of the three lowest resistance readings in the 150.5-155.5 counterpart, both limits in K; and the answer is -12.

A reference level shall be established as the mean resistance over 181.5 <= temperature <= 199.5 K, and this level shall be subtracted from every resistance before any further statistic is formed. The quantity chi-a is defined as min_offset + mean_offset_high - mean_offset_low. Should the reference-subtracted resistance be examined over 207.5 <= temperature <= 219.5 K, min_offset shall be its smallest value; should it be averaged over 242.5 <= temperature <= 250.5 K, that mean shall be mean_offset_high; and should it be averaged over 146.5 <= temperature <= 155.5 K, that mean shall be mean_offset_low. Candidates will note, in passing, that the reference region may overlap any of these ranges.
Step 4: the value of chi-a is 69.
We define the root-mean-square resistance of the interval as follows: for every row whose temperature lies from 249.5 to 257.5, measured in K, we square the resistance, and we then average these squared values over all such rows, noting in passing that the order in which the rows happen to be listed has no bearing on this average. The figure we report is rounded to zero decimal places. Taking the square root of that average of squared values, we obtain 110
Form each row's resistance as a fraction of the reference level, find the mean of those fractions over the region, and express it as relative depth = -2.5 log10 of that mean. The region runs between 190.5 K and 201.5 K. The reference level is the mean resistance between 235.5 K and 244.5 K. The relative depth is 0.49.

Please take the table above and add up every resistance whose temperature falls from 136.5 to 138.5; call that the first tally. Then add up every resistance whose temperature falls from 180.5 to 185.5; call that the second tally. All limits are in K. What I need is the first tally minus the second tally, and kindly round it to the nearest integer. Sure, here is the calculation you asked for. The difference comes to -285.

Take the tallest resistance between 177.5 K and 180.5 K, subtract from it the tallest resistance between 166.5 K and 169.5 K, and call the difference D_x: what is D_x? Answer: 3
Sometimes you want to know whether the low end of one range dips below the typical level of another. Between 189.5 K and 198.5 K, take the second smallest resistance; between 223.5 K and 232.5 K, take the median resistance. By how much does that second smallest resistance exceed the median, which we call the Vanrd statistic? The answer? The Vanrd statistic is -35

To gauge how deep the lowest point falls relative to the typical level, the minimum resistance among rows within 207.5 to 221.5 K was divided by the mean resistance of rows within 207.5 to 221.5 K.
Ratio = 0.901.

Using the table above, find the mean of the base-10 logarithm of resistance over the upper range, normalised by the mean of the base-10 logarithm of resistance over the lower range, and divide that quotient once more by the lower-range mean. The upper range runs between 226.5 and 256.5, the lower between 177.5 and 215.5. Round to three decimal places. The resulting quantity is 0.566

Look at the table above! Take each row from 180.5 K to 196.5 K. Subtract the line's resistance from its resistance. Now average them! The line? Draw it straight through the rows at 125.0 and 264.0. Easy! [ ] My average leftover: -12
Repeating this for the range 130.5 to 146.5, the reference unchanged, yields -20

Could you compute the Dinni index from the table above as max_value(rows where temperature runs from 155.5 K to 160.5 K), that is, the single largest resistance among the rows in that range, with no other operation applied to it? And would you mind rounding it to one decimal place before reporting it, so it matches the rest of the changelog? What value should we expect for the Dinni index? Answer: 72.7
